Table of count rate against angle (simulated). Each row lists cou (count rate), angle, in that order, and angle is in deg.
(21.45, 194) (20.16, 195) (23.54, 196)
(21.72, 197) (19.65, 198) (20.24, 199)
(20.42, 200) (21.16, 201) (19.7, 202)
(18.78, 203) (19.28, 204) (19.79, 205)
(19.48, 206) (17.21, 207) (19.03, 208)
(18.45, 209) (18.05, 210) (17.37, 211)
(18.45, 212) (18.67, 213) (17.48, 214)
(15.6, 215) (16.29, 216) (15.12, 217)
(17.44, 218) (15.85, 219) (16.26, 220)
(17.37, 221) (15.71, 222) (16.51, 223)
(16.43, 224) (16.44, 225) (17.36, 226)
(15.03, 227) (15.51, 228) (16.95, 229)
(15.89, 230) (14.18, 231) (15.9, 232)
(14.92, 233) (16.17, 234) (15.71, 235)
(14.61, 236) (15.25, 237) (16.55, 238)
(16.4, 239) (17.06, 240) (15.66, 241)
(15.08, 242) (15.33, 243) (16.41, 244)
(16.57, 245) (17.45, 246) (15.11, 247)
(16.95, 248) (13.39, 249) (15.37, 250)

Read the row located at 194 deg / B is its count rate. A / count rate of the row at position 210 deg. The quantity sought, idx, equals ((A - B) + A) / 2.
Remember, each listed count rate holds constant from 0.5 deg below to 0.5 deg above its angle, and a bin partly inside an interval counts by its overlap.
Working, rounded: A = 18.05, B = 21.45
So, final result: 7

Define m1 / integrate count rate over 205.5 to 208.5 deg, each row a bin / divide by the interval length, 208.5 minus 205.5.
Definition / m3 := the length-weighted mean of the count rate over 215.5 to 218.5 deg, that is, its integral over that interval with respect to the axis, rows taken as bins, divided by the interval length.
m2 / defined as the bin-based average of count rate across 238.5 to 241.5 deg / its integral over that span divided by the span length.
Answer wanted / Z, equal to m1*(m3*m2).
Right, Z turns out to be 4952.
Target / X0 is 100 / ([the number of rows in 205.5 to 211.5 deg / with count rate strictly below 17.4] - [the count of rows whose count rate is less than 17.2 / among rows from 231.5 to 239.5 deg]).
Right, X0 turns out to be -17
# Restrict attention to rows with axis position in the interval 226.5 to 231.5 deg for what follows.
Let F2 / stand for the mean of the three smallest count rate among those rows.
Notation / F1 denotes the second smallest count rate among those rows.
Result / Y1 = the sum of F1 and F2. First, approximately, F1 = 15.03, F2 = 14.9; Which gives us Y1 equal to 29.9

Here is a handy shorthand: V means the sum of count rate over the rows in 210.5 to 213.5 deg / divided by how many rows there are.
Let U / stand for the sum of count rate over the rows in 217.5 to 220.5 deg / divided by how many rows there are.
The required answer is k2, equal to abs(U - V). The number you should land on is 1.6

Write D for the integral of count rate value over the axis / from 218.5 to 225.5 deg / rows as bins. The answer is 115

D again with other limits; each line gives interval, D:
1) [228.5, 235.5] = 110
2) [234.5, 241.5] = 111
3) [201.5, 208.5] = 133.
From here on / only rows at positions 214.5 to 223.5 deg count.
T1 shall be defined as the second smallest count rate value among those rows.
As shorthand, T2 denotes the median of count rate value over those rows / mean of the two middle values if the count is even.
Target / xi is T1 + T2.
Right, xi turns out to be 31.9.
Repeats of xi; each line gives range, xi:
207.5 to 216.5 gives 34.3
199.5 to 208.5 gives 38.3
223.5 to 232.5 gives 30.9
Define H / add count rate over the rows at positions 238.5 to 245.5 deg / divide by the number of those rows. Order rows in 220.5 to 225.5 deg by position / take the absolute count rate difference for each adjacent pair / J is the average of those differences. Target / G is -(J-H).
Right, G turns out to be 15.4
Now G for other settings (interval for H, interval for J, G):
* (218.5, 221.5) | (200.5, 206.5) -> 15.8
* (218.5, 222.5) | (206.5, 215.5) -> 15.3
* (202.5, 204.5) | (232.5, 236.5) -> 18.1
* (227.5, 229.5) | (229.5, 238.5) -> 15.1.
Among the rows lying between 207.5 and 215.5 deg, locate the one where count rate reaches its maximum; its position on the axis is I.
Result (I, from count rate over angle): 208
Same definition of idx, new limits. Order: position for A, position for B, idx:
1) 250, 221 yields 7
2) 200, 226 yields 12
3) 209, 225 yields 10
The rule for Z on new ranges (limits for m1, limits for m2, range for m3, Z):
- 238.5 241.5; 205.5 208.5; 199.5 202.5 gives 6212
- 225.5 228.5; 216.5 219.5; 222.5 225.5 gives 4241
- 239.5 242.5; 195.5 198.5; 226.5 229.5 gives 5457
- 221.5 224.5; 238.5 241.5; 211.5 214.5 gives 4832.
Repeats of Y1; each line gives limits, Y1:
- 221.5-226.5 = 32.6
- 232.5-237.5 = 29.8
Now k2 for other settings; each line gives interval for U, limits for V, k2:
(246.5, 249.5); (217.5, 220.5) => 1.4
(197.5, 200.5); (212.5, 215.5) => 2.9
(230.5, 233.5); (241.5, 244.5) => 0.6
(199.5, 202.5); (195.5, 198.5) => 1.2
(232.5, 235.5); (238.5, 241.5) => 0.8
